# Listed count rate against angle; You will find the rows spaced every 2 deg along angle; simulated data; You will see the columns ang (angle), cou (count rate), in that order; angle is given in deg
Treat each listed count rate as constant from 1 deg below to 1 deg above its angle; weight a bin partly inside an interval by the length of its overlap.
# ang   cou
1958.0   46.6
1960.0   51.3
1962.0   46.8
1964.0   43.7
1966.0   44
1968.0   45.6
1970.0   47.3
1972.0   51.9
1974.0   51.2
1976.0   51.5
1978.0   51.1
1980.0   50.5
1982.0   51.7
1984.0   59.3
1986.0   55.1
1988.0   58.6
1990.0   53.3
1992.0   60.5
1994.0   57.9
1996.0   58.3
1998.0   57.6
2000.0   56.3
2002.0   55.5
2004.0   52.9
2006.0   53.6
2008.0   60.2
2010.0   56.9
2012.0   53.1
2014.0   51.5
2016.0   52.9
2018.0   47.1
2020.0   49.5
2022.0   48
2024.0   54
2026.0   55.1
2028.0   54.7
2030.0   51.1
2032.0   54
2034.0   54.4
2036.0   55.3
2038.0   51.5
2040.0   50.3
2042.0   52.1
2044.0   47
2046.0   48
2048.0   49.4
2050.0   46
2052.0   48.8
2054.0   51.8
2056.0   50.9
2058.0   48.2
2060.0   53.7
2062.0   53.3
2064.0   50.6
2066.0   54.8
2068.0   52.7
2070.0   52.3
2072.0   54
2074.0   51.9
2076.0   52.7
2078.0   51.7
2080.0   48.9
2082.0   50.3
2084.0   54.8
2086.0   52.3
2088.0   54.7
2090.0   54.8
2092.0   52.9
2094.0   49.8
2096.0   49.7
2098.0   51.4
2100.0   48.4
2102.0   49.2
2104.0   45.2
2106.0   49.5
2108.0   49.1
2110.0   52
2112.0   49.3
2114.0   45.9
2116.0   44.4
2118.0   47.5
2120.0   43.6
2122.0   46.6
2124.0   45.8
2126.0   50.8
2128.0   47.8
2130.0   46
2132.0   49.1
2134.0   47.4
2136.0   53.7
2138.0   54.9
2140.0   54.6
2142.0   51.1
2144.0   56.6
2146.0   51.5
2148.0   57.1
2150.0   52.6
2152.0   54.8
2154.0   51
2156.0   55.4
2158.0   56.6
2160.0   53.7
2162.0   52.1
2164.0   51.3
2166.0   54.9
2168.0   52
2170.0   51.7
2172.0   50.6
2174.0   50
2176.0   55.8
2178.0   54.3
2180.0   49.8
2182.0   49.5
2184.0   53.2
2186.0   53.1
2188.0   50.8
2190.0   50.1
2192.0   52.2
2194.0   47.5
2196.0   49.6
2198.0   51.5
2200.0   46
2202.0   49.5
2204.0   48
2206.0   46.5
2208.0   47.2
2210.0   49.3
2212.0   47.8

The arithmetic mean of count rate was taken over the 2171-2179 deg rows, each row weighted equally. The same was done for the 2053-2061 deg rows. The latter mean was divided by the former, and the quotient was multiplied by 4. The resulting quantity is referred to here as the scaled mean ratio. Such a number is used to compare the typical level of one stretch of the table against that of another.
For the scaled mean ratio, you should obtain 3.88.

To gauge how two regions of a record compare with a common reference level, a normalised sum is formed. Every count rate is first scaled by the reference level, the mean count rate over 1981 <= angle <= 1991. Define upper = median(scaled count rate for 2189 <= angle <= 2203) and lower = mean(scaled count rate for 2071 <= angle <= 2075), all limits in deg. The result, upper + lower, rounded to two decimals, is 1.84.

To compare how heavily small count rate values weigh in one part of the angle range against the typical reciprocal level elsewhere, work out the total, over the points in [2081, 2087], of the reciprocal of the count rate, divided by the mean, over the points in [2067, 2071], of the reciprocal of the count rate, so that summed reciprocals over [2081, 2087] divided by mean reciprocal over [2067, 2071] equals 3.0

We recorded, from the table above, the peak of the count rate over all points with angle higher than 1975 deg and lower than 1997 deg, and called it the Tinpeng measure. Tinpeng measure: 60.5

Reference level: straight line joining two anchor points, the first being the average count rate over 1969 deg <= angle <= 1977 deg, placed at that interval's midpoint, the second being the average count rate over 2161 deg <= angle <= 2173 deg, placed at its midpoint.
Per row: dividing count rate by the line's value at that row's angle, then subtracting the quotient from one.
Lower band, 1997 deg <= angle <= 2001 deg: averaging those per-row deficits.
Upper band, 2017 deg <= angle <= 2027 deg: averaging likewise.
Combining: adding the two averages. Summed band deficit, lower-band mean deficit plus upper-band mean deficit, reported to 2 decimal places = -0.12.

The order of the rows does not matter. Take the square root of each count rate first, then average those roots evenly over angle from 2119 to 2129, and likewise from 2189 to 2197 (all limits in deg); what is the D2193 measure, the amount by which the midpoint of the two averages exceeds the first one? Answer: 0.11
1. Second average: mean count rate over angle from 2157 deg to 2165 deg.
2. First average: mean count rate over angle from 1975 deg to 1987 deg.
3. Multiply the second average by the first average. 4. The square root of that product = 53.3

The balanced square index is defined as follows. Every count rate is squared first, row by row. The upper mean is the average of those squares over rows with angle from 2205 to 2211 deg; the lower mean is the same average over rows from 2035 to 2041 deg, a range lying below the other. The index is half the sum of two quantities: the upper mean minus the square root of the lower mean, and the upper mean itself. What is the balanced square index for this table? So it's 2247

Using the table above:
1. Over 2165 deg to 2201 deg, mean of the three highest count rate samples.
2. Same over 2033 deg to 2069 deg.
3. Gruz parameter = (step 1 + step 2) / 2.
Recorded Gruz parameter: 54.9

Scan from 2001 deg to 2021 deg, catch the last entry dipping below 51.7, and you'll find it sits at 2020.0 deg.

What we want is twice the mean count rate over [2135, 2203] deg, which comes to 105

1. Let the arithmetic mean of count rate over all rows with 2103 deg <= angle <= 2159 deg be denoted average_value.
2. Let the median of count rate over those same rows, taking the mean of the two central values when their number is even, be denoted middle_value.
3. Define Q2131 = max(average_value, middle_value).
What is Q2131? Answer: 50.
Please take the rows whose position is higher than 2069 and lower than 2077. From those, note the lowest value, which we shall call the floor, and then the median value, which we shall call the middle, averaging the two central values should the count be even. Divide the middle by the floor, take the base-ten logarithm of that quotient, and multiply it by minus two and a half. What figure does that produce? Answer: -0.01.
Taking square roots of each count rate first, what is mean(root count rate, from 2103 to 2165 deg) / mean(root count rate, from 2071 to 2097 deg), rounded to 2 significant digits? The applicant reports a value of 0.98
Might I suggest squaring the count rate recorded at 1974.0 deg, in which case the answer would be 2621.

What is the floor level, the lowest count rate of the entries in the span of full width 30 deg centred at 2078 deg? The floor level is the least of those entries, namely 48.9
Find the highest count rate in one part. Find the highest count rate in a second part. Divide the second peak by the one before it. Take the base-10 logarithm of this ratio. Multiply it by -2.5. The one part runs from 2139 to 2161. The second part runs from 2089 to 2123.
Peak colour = 0.045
